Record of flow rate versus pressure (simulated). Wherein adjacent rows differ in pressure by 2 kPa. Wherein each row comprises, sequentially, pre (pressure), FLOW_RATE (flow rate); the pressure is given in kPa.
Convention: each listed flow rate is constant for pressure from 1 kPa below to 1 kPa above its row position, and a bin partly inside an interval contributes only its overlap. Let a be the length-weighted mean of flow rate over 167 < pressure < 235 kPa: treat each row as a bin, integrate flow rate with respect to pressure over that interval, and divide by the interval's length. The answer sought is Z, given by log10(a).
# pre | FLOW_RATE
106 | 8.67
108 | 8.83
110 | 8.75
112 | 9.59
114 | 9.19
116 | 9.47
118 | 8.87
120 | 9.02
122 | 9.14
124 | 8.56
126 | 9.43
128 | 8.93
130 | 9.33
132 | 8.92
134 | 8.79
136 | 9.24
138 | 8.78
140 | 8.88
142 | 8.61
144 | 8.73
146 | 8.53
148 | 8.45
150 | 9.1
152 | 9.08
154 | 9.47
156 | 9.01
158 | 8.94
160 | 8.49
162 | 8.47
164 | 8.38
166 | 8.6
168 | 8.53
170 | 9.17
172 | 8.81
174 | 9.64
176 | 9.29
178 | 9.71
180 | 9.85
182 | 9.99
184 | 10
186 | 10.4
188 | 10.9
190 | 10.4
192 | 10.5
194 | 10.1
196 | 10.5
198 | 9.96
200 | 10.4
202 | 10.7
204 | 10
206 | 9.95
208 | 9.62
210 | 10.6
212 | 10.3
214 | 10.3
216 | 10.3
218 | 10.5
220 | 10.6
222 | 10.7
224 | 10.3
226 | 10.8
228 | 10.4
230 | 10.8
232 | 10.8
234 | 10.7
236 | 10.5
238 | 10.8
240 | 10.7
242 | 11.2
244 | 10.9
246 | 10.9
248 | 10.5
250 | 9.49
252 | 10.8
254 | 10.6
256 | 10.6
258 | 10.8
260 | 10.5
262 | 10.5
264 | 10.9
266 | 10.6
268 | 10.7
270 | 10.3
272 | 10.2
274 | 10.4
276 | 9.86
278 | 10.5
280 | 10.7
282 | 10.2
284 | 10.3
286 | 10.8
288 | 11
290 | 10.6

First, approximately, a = 10.2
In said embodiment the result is 1.01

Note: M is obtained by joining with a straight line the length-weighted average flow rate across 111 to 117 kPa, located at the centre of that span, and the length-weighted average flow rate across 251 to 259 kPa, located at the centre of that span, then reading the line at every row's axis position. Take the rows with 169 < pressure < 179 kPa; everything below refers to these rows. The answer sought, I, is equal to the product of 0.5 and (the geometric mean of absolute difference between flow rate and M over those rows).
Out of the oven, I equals 0.28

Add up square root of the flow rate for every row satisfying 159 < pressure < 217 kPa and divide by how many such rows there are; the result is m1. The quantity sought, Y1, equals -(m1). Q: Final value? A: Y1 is -3.13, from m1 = 3.13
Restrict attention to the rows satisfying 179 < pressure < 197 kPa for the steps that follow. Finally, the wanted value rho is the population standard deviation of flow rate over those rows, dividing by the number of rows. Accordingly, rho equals 0.31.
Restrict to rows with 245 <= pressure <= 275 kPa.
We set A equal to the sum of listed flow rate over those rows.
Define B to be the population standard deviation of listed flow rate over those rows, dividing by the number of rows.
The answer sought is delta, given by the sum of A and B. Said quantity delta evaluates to 158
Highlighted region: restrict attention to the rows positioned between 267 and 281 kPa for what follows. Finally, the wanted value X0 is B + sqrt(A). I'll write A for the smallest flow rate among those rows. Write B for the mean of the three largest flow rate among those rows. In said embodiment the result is 13.8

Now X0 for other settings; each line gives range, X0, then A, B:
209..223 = 13.8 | 10.3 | 10.6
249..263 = 13.8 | 9.49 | 10.7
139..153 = 11.9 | 8.45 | 9.0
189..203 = 13.7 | 9.96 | 10.6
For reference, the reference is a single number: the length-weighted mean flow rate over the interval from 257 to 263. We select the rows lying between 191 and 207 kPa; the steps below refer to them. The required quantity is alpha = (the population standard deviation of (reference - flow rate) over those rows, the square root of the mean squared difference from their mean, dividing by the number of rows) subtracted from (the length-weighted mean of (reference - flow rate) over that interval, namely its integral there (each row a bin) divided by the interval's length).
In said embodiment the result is 0.1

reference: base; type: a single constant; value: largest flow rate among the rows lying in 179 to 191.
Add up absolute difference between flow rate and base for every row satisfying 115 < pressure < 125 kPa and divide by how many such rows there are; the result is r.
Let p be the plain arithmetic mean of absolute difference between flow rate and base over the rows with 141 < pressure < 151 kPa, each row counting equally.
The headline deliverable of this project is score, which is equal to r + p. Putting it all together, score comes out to 4.1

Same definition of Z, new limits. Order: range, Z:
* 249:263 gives 1.02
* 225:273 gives 1.03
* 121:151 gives 0.95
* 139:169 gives 0.94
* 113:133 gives 0.96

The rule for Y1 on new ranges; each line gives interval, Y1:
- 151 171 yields -2.97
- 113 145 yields -3.00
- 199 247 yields -3.24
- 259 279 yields -3.23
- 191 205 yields -3.21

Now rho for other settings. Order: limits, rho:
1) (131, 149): 0.22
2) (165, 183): 0.52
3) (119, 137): 0.26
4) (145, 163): 0.34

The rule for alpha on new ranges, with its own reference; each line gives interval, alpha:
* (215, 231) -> -0.1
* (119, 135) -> 1.3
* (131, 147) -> 1.6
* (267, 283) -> 0.0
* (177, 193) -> 0.0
